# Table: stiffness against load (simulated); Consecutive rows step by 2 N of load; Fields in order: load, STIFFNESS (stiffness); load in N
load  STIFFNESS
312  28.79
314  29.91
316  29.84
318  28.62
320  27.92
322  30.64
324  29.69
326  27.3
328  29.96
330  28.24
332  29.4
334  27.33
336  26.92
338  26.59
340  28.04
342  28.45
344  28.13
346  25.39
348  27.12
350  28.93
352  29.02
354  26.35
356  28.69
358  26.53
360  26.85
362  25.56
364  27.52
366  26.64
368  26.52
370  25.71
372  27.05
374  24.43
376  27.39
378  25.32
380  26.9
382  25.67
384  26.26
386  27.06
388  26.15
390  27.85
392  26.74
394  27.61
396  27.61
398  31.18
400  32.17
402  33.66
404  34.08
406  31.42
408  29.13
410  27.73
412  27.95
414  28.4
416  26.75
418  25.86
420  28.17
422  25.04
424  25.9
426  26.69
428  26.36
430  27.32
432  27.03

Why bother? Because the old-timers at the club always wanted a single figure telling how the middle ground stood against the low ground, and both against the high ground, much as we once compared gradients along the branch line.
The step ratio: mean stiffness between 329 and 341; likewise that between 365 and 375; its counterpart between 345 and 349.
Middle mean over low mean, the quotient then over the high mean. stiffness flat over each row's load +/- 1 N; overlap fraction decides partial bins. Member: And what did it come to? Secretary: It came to 0.036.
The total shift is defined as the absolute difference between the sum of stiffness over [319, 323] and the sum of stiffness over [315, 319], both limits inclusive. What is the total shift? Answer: 0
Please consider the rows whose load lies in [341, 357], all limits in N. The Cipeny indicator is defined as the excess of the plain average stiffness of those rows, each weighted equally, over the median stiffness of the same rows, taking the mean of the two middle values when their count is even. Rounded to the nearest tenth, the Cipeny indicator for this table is -0.5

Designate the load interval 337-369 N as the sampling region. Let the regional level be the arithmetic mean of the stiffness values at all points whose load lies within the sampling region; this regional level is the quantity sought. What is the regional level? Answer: 27.3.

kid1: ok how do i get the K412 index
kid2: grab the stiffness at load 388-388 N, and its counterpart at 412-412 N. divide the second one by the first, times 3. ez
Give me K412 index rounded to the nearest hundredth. 3.21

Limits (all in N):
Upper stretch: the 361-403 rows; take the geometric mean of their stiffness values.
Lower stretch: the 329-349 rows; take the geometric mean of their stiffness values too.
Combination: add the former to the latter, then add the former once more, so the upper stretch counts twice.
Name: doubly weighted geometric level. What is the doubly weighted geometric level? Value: 82.1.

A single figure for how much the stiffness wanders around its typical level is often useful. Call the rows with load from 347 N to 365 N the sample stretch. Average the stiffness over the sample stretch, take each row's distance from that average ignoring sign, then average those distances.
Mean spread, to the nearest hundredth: 1.02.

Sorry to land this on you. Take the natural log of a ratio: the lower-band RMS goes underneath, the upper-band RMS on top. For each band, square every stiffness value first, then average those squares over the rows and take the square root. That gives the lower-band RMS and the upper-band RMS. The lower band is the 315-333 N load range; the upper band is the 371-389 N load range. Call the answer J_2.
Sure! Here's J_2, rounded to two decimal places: -0.10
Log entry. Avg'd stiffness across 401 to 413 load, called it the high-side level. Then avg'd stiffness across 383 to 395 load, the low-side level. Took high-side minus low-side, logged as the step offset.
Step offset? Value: 3.7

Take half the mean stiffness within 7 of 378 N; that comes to 13.1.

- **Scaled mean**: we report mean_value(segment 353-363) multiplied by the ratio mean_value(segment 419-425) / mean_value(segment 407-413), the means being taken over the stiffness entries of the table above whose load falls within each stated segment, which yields 25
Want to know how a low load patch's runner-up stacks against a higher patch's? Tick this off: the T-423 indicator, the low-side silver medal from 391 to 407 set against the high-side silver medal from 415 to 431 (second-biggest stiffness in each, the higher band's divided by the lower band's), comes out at 0.81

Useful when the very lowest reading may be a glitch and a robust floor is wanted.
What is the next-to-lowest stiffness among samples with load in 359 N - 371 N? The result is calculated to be 25.71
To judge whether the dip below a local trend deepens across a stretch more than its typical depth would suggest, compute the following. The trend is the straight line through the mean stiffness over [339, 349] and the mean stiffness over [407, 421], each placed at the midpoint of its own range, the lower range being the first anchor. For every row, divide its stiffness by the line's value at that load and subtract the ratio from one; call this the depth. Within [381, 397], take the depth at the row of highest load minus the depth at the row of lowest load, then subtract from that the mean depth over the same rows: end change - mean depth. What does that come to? -0.10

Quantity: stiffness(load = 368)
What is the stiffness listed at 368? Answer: 26.52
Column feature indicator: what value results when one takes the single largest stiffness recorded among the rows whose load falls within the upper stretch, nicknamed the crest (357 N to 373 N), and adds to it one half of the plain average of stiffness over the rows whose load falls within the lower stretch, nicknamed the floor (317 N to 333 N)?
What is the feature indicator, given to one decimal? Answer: 42.0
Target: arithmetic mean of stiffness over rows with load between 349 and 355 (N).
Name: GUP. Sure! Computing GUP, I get 28.1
